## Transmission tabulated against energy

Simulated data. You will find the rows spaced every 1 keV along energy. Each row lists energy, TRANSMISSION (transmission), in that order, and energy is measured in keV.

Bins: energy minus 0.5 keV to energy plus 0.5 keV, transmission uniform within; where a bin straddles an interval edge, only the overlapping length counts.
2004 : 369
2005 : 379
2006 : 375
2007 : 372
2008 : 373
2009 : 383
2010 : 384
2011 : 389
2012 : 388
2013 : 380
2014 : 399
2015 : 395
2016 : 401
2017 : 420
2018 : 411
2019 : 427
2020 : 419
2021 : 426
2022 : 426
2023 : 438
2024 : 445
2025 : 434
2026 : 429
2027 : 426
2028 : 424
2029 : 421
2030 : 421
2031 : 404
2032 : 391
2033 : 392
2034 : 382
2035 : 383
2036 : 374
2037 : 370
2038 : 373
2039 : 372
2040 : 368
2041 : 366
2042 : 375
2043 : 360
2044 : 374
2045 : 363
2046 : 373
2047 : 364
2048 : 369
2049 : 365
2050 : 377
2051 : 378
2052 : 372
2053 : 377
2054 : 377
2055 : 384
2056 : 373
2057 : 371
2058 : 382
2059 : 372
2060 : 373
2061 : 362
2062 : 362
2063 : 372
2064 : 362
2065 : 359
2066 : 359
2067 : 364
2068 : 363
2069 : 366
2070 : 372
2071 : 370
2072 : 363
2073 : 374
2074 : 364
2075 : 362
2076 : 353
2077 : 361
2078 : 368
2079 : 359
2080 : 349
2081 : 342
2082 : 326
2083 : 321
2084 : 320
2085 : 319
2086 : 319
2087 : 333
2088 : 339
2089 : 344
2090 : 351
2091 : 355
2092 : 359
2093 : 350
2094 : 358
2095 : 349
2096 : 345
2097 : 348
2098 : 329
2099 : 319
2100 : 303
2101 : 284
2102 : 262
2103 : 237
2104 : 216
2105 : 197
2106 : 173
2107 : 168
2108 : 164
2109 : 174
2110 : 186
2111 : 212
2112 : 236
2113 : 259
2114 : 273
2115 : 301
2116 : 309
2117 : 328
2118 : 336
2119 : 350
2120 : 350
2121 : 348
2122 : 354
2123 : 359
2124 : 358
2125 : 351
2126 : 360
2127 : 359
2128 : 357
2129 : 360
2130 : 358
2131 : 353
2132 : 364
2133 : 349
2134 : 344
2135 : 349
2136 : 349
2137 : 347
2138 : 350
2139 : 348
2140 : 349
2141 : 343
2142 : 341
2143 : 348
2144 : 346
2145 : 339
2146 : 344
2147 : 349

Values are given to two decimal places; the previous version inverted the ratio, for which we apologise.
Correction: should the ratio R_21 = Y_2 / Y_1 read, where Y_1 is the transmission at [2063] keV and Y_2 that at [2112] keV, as 0.63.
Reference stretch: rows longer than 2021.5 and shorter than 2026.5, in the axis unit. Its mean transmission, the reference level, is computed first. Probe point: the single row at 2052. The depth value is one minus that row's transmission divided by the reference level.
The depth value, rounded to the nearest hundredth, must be 0.14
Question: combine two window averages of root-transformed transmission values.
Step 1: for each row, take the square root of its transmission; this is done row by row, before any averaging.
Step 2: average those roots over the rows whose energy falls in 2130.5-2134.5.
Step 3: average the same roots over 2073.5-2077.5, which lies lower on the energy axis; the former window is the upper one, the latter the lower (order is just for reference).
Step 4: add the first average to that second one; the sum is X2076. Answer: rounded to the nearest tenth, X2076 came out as 37.7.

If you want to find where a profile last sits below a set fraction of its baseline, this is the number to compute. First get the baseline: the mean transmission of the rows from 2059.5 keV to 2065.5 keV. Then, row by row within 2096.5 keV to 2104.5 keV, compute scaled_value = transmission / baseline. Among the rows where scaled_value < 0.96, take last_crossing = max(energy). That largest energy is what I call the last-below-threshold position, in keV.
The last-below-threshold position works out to 2104 keV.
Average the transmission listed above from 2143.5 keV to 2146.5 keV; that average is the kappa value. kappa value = 343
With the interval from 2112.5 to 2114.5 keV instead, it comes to 266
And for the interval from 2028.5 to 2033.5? 406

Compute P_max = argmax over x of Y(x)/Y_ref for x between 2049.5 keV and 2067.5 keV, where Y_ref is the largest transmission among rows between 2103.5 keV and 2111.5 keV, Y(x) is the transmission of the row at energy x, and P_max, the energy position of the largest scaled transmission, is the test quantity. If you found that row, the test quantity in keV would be 2055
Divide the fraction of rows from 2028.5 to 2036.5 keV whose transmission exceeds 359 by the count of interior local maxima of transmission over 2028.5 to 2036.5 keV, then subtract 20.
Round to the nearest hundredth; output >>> -19.50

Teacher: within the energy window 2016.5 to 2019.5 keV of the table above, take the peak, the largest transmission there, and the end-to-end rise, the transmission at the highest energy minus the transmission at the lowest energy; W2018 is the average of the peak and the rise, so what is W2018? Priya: 217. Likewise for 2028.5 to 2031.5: 202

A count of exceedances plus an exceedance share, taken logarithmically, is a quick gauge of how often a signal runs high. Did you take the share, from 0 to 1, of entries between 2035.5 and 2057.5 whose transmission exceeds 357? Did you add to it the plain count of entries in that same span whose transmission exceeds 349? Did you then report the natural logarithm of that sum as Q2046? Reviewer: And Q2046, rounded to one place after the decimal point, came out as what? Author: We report 3.1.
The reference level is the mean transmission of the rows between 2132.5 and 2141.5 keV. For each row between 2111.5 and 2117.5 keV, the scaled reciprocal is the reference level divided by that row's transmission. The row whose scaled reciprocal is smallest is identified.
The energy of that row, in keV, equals 2117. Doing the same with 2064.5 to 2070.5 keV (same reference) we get 2070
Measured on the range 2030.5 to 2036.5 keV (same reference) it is 2031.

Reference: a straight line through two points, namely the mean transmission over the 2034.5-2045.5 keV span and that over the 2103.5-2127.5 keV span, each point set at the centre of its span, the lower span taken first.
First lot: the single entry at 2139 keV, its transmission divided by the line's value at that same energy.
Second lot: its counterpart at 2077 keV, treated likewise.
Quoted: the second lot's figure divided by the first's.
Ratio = 0.80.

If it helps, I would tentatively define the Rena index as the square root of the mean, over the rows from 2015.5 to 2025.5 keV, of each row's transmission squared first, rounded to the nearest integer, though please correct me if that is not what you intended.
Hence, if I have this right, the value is 425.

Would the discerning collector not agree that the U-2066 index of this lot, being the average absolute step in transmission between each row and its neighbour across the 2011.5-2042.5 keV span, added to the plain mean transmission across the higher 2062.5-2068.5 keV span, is 370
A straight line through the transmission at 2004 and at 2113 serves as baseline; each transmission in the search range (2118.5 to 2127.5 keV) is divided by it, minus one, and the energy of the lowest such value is 2119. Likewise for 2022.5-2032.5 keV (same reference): 2032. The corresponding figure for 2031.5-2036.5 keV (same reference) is 2036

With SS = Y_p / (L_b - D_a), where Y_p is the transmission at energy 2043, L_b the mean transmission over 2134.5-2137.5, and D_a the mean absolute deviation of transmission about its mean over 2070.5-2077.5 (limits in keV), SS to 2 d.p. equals 1.05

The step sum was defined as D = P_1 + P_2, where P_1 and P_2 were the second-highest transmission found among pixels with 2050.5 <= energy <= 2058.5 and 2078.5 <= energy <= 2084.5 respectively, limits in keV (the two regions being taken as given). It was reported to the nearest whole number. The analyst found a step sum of 731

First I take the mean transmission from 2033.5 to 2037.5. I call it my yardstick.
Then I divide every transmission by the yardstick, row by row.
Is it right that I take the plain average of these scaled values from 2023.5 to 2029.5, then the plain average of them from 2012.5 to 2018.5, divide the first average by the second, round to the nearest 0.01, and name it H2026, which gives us 1.07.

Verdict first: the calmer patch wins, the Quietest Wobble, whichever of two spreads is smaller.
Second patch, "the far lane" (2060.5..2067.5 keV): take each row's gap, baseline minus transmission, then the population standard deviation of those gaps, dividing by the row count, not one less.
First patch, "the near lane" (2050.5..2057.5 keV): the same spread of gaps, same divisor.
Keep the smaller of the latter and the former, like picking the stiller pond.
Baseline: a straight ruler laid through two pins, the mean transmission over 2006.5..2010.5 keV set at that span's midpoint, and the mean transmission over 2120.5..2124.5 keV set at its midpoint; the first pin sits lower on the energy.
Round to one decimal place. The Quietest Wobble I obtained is 4.0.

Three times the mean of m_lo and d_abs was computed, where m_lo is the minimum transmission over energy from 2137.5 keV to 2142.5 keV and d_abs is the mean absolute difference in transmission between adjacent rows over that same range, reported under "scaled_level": 516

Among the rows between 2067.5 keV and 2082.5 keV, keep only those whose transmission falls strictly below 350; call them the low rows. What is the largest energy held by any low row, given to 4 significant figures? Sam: 2082 keV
